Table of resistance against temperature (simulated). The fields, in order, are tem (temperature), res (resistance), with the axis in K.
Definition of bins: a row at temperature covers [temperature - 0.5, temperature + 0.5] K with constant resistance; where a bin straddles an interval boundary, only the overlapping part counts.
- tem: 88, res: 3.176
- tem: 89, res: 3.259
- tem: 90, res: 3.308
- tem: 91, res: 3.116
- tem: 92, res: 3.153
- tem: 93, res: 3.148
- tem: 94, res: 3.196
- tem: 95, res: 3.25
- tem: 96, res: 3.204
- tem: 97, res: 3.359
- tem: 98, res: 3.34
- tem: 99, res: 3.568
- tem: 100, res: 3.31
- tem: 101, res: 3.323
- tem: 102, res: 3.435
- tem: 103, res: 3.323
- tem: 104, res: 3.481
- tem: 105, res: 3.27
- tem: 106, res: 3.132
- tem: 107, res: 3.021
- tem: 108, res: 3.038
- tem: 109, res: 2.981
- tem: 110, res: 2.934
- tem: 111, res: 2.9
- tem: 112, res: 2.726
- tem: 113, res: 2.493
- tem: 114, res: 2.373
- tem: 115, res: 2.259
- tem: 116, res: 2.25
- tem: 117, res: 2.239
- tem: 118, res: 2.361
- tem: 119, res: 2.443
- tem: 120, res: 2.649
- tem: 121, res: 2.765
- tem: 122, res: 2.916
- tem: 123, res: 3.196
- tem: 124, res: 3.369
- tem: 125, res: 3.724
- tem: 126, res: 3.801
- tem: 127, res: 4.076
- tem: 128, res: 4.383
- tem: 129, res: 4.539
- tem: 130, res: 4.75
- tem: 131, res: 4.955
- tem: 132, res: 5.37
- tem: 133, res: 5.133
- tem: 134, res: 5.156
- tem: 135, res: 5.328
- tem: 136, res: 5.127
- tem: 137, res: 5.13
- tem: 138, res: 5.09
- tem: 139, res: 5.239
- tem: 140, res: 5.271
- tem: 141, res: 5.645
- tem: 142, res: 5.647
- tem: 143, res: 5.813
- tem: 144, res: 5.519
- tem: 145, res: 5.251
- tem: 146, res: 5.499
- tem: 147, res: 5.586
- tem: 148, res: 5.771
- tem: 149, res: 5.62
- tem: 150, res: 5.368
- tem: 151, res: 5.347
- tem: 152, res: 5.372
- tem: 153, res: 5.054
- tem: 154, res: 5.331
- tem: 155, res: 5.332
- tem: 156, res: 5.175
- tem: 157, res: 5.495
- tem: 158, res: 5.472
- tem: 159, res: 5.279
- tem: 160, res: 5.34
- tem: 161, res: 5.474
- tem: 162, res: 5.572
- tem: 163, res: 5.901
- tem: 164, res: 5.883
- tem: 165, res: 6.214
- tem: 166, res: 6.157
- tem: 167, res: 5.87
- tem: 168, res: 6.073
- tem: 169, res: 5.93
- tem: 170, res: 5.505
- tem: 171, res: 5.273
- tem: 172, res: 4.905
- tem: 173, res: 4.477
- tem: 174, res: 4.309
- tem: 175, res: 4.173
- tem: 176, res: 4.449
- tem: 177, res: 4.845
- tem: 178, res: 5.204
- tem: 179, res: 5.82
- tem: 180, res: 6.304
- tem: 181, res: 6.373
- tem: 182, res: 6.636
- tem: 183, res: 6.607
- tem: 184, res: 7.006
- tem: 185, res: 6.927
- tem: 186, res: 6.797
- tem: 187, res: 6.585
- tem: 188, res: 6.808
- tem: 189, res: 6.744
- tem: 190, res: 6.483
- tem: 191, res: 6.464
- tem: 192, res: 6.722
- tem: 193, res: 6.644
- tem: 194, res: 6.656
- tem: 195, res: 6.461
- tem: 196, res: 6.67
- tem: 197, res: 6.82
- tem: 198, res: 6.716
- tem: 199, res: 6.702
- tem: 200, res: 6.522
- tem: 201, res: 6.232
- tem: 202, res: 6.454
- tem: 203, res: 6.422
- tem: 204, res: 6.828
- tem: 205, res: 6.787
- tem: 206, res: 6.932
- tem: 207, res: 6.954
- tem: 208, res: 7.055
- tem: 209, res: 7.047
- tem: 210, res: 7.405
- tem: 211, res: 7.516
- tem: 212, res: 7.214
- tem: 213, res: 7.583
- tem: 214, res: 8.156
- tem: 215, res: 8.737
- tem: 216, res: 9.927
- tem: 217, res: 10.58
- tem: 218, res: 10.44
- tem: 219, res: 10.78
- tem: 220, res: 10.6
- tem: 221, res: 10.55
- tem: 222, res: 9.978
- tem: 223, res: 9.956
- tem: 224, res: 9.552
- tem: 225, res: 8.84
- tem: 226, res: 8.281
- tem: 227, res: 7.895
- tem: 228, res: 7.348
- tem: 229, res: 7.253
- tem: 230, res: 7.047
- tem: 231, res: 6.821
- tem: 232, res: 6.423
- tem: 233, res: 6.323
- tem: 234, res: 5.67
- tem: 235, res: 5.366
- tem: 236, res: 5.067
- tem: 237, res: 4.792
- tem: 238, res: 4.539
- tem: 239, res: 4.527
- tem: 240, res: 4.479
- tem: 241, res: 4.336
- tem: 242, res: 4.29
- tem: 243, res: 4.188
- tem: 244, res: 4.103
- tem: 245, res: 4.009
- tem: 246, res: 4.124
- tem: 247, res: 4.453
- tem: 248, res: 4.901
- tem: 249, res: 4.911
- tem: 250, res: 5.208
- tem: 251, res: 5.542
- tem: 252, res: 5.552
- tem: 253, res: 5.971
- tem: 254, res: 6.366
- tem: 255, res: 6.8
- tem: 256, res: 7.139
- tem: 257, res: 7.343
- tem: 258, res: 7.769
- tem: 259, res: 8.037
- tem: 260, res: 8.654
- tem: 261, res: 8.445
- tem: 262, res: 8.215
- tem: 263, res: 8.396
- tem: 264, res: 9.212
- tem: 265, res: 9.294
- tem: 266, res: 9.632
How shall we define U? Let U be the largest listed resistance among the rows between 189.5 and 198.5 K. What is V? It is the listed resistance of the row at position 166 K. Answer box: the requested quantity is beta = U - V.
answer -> 0.7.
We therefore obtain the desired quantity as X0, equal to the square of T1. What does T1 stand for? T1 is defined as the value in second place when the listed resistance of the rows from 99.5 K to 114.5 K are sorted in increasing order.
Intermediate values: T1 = 2.493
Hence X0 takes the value 6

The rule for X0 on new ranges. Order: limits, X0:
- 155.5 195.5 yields 19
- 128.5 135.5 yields 23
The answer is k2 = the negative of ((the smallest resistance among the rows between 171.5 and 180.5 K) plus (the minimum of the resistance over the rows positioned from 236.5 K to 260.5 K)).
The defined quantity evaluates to -8.2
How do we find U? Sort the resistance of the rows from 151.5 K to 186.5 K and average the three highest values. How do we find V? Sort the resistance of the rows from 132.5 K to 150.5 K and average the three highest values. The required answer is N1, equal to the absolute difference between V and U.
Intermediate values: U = 6.91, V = 5.7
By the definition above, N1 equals 1.2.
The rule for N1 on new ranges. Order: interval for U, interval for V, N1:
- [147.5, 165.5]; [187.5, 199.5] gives 0.8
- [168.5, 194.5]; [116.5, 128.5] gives 2.8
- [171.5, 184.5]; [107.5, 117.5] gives 3.8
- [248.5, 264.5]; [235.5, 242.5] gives 4.0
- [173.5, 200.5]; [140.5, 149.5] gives 1.2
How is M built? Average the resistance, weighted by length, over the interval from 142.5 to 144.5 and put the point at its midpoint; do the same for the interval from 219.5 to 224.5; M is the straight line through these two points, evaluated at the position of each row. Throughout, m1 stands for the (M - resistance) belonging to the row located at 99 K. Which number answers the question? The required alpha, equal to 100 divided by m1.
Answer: -232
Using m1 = -0.4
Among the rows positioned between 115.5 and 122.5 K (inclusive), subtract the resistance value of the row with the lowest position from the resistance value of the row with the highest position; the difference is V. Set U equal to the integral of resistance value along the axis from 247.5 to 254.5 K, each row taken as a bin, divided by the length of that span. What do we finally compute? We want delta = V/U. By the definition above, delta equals 0.12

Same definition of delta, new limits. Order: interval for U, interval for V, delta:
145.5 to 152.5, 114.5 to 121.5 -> 0.09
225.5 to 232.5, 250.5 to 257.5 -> 0.25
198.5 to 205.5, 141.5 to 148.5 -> 0.02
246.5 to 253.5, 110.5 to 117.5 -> -0.13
